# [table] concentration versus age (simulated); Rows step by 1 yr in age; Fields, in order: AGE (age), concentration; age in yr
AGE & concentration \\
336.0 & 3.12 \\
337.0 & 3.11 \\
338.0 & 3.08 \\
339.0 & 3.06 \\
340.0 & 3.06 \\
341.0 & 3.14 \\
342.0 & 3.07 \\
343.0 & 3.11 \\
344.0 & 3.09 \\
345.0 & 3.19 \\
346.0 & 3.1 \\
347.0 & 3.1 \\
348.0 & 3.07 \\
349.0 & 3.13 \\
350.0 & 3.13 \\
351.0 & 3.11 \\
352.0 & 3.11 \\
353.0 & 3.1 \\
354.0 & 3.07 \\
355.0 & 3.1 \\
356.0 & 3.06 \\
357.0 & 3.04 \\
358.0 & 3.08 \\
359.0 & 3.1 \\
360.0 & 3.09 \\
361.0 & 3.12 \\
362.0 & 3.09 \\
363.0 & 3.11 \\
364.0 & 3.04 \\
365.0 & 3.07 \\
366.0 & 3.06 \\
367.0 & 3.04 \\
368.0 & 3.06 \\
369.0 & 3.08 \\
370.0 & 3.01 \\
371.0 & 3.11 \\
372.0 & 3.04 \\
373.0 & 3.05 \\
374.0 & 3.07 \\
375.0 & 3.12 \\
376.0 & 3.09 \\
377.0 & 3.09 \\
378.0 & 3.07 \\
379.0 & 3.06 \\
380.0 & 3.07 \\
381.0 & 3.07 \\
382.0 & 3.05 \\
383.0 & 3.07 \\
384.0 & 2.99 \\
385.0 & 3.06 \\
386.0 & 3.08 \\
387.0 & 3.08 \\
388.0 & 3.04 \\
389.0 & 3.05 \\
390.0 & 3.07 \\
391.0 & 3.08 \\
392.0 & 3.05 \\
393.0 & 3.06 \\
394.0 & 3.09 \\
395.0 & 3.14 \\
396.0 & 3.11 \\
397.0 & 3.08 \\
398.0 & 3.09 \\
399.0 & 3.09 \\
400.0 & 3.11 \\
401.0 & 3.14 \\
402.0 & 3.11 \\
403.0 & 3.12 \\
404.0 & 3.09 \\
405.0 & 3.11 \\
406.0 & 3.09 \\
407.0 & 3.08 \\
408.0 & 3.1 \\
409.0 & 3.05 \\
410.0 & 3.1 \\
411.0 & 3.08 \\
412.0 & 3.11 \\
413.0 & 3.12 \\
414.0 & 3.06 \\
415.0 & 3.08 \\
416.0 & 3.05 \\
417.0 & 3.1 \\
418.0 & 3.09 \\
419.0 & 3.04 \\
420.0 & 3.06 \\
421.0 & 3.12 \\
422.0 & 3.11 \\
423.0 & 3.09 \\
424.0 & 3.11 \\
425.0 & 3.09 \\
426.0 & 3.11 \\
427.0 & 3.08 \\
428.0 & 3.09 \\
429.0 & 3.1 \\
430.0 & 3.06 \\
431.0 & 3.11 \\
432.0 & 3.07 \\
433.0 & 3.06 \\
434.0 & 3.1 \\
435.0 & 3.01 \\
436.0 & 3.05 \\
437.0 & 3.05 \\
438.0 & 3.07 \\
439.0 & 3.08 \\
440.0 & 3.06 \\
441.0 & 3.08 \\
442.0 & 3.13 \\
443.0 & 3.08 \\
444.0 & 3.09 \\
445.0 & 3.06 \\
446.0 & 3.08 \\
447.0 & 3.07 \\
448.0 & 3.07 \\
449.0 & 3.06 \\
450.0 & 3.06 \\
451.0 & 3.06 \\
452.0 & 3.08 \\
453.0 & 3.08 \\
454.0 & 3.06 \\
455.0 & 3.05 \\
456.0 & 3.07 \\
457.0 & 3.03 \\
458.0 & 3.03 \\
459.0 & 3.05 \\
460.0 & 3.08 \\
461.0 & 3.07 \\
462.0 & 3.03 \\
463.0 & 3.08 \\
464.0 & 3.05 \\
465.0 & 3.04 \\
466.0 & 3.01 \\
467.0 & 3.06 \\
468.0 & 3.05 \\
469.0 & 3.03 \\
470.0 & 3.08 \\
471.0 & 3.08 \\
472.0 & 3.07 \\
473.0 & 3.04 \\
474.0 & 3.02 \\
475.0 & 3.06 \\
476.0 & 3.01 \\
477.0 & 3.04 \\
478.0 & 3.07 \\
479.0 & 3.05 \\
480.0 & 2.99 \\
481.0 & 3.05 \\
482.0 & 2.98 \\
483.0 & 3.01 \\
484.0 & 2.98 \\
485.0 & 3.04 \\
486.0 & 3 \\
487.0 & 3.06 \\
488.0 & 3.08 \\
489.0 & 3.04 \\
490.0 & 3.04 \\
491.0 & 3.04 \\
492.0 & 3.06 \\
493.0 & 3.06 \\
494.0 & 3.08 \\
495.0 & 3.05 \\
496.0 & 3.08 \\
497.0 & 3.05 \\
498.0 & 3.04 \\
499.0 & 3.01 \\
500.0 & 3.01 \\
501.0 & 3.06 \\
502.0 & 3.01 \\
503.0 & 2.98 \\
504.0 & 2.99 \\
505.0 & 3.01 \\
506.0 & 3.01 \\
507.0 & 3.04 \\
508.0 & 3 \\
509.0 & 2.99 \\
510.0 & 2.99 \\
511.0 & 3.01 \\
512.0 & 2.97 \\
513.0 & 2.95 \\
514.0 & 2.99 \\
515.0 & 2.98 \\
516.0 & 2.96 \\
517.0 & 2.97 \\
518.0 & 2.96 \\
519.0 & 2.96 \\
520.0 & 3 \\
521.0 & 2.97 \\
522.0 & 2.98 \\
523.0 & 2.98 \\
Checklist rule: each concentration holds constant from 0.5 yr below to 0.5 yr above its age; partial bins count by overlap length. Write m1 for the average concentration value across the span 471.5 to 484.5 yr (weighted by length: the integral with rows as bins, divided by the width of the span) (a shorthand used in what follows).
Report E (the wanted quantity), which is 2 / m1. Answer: 0.660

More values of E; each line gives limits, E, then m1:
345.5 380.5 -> 0.649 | 3.08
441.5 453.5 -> 0.650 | 3.08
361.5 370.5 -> 0.653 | 3.06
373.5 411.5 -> 0.649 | 3.08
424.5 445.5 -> 0.650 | 3.08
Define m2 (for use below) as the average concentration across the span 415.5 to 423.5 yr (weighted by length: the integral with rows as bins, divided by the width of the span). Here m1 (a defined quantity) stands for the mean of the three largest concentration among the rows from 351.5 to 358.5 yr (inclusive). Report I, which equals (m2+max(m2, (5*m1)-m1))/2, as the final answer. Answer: 7.748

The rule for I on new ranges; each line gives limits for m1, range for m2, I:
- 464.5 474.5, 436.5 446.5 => 7.692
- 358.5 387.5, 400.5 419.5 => 7.779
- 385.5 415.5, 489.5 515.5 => 7.776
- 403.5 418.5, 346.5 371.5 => 7.768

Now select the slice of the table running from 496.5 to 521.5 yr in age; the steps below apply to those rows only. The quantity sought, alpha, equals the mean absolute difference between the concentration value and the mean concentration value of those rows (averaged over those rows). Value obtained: 0.0235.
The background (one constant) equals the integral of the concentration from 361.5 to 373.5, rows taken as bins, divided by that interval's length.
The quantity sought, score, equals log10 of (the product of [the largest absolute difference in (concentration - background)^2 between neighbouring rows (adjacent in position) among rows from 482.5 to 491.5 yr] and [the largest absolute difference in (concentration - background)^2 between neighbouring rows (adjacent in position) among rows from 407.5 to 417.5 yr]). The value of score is -4.7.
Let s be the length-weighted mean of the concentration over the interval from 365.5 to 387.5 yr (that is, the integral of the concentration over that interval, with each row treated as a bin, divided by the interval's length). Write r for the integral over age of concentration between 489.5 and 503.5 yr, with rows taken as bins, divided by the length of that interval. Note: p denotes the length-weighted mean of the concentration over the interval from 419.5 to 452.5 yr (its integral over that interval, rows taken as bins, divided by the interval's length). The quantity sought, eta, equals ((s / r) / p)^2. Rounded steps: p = 3.08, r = 3.04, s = 3.06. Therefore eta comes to 0.107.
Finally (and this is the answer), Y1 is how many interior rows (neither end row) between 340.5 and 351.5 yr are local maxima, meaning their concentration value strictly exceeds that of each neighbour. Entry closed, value 2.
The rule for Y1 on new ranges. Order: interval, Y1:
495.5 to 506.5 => 1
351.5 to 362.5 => 3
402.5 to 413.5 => 3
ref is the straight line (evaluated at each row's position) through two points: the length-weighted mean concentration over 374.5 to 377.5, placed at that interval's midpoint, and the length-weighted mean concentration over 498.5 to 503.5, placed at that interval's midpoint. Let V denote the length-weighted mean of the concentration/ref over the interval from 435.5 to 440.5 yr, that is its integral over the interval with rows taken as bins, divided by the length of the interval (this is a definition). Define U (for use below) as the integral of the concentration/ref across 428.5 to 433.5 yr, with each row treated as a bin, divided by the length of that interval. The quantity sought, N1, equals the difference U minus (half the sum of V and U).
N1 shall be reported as 0.0022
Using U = 1.01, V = 1.00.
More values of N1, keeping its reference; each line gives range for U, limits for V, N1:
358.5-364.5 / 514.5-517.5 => 0.0027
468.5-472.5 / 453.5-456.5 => 0.0026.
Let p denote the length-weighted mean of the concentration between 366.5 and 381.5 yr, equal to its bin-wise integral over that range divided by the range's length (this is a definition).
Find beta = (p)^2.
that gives 9.42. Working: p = 3.07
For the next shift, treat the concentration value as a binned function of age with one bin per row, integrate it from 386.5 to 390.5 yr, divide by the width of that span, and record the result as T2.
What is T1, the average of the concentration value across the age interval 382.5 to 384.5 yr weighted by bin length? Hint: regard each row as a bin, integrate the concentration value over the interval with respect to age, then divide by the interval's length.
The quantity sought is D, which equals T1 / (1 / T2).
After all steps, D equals 9.27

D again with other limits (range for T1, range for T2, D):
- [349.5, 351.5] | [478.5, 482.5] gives 9.41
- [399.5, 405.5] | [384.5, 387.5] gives 9.57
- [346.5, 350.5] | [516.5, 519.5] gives 9.21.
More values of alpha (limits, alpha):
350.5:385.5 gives 0.0233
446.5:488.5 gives 0.0226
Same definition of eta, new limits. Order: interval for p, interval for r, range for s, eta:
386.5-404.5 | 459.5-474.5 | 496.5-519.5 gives 0.101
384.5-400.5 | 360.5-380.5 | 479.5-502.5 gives 0.103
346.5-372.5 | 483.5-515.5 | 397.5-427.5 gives 0.110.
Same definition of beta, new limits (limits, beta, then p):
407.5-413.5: 9.57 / 3.09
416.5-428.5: 9.55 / 3.09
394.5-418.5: 9.58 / 3.10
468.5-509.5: 9.20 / 3.03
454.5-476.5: 9.30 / 3.05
